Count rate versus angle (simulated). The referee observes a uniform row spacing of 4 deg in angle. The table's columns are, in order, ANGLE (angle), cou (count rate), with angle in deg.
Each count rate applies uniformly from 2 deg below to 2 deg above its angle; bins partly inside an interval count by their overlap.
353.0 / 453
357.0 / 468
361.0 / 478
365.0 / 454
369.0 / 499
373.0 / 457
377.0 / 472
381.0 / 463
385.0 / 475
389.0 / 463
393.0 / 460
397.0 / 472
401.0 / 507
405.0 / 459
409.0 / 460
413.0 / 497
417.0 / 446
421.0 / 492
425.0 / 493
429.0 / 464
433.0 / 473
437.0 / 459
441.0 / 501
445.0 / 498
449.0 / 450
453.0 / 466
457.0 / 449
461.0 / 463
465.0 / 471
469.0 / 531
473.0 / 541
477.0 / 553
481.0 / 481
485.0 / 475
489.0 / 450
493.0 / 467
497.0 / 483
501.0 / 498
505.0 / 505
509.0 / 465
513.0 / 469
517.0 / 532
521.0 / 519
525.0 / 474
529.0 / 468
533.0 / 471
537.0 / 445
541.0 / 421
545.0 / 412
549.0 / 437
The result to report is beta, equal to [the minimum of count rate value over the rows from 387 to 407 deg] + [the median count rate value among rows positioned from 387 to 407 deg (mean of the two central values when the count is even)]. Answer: 922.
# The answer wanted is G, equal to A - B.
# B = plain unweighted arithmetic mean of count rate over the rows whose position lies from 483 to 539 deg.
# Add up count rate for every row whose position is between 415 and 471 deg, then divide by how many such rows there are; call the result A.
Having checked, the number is -5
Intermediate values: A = 475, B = 480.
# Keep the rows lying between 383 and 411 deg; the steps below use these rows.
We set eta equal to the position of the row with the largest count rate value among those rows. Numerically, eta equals 401.0 deg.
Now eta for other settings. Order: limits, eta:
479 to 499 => 497.0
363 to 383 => 369.0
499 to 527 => 517.0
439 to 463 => 441.0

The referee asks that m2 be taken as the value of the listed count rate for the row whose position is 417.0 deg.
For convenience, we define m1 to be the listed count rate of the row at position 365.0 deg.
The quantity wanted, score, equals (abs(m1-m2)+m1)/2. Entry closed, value 231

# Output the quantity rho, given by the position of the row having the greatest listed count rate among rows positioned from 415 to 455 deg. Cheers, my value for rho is 441.0 deg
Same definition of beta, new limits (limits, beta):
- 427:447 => 932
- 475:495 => 925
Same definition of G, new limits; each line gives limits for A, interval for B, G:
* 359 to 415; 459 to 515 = -17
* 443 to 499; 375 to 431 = 11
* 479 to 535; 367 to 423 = 10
